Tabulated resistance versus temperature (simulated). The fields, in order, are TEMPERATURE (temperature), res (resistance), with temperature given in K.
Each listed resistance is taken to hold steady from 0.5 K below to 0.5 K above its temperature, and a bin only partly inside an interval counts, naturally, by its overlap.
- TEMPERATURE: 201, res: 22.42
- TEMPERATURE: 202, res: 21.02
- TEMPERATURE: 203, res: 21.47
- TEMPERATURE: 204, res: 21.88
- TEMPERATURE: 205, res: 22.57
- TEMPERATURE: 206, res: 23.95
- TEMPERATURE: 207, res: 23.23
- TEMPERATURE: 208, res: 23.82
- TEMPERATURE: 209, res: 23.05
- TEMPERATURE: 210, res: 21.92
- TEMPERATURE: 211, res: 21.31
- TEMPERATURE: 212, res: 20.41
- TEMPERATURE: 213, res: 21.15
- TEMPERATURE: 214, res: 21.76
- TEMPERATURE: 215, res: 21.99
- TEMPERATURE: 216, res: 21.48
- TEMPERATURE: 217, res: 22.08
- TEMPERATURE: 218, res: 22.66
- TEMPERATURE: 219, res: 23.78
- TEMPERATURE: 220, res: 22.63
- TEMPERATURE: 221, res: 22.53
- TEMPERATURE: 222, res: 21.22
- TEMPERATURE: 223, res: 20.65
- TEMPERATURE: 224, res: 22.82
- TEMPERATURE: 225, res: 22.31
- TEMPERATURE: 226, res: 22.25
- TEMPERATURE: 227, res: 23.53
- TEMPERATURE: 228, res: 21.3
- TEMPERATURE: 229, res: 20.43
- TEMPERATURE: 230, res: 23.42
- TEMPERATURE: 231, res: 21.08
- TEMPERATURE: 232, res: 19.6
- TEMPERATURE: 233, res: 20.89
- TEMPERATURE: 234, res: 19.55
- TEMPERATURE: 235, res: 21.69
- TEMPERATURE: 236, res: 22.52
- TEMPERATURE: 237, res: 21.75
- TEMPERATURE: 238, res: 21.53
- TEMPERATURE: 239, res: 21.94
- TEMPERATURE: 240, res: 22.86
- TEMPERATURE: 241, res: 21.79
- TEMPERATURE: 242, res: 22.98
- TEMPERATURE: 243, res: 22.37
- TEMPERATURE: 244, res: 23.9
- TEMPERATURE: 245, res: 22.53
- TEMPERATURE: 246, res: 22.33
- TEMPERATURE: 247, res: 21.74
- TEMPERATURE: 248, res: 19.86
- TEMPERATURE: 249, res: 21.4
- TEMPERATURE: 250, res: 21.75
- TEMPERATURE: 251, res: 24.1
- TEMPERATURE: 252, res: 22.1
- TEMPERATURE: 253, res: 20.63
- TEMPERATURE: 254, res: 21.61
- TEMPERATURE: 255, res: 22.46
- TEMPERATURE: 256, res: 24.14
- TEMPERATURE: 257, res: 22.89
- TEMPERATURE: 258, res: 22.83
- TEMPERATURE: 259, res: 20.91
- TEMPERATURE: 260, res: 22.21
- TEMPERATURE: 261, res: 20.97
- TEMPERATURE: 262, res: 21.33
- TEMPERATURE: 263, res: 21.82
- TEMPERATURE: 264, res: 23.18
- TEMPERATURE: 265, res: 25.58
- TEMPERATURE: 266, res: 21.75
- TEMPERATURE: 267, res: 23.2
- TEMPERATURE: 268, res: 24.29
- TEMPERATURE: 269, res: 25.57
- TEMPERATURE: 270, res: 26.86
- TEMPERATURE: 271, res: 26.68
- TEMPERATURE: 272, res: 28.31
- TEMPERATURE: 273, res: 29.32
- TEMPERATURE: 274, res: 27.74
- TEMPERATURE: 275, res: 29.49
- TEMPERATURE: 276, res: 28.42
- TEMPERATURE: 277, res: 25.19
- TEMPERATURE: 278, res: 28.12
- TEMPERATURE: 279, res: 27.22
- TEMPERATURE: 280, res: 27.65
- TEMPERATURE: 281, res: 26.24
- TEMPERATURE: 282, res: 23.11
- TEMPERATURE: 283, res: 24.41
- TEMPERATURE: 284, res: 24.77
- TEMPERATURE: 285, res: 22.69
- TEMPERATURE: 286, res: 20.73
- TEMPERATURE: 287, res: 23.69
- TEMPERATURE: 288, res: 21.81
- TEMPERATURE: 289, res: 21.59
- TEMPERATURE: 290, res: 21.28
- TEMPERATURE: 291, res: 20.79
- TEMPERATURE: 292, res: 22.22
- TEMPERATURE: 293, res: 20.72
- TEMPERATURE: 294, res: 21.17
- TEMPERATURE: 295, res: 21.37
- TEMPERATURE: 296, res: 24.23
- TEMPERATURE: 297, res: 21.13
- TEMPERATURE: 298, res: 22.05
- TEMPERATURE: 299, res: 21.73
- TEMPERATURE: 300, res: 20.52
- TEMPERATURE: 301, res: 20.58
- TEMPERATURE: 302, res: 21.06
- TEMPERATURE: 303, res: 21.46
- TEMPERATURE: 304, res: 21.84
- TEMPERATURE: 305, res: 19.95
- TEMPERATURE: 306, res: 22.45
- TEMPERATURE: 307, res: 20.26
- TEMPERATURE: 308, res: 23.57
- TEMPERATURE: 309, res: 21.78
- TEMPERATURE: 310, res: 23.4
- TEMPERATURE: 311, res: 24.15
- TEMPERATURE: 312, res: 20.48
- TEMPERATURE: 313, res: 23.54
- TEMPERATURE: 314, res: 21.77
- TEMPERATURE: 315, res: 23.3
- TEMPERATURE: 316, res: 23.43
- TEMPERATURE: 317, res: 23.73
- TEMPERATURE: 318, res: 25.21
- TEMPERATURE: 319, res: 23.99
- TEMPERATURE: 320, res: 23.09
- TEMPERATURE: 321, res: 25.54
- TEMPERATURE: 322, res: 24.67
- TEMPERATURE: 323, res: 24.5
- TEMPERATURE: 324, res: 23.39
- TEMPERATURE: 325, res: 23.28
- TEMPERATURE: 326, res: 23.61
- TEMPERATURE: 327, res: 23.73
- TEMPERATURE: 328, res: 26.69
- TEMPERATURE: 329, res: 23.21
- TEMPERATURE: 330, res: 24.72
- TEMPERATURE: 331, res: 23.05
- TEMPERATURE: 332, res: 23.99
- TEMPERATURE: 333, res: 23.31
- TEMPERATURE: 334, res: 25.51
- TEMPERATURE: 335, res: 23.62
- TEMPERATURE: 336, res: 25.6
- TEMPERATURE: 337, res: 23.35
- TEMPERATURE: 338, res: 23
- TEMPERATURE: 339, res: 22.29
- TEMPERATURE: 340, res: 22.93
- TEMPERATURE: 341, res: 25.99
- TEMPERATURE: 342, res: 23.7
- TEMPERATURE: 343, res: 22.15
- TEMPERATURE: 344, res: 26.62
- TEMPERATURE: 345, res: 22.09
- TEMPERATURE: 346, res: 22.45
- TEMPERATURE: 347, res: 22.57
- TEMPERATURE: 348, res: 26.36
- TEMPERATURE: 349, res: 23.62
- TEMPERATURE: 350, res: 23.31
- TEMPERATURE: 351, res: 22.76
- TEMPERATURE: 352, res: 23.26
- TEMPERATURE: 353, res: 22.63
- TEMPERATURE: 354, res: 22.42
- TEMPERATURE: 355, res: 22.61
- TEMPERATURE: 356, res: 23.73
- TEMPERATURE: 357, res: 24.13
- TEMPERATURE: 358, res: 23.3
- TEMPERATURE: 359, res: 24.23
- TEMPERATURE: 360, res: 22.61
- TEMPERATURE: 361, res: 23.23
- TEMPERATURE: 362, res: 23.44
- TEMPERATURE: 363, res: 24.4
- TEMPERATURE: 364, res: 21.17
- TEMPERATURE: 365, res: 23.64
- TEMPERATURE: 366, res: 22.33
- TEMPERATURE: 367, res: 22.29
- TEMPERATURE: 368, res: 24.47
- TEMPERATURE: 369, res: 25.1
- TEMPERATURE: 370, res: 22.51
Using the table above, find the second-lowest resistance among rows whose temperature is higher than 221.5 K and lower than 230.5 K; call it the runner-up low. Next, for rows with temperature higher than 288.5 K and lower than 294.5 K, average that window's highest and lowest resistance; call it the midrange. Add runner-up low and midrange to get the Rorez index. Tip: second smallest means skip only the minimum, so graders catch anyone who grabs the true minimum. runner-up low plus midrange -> 42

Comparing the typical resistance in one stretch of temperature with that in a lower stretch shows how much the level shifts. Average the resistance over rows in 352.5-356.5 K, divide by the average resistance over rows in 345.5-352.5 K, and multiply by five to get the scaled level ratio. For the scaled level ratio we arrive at 4.87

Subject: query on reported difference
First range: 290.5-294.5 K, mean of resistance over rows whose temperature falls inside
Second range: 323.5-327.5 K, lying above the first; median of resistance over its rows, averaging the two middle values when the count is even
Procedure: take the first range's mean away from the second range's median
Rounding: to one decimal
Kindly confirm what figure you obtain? 2.3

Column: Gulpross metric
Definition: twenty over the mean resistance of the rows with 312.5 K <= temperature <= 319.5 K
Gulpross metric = 0.85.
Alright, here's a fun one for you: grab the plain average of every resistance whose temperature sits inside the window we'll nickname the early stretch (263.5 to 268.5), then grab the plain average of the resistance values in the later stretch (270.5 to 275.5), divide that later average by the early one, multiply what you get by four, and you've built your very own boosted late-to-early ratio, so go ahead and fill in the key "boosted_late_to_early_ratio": 4.80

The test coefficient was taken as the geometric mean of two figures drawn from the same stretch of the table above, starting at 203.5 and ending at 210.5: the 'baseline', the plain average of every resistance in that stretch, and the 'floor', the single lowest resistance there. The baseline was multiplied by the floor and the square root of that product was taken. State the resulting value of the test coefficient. 22.4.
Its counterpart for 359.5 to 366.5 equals 22.1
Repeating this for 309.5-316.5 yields 21.6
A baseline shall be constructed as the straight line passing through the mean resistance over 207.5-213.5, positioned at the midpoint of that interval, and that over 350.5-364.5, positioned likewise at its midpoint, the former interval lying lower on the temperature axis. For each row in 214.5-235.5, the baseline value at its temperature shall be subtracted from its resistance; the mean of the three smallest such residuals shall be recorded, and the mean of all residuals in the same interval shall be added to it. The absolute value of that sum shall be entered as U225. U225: 2.5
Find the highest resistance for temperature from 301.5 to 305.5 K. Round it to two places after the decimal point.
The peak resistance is 21.84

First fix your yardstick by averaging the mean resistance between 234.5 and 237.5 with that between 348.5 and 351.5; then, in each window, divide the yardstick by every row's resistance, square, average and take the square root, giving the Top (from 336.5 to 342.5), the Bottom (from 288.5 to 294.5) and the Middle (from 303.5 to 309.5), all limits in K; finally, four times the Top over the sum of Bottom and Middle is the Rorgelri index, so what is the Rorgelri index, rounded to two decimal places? 1.82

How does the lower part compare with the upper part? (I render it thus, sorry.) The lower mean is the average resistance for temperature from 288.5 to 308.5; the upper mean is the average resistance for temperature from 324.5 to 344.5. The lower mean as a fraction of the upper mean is 0.90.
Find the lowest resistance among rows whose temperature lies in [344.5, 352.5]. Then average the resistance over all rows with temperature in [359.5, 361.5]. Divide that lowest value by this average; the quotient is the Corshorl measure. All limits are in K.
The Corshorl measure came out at 0.96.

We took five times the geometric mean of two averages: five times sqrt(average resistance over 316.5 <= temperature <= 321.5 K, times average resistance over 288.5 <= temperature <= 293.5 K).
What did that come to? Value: 114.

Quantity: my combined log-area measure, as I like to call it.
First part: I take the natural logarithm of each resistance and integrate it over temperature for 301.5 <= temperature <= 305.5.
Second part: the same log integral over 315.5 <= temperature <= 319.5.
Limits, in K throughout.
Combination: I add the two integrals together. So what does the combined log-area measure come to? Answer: 24.9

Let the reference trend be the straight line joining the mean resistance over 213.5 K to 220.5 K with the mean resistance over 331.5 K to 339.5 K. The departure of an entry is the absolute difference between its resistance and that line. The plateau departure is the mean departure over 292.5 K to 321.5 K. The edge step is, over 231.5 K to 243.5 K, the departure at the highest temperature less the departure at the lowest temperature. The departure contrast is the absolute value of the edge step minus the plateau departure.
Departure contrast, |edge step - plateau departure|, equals 4.2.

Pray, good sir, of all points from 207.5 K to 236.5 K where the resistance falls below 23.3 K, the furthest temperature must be 236 K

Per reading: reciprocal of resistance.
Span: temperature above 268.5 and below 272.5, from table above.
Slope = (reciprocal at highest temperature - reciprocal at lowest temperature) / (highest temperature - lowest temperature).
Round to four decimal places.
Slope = -0.0013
